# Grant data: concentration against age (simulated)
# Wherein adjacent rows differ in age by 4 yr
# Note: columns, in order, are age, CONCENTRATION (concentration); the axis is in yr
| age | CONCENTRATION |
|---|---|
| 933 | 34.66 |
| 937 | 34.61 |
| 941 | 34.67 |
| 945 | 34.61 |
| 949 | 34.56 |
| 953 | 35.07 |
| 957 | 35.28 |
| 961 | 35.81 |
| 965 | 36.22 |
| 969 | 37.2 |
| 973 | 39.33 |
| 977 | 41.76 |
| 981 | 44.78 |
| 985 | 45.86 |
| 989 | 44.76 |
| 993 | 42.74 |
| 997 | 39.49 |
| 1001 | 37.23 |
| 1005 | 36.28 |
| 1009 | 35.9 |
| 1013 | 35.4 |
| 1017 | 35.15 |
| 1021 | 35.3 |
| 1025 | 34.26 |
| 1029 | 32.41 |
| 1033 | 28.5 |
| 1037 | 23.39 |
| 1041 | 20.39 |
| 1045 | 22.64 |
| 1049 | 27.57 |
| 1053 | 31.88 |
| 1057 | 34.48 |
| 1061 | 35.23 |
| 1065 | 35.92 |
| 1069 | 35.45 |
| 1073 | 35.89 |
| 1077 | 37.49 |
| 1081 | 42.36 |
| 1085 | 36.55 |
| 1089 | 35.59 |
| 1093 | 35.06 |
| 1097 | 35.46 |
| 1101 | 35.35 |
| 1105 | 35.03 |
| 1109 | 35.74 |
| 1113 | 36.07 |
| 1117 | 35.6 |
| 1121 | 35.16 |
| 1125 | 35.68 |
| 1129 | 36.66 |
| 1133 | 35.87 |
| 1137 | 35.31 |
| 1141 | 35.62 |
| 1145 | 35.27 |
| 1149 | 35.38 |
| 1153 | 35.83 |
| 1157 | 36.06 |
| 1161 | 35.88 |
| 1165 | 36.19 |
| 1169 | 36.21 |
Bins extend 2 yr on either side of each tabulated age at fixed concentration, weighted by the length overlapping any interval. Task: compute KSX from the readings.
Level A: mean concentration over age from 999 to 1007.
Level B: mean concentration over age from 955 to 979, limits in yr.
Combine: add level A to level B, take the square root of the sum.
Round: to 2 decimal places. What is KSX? 8.62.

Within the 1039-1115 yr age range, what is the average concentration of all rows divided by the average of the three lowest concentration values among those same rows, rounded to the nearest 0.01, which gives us 1.44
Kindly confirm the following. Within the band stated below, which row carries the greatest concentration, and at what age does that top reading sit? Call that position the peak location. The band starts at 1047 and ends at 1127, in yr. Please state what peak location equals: 1081 yr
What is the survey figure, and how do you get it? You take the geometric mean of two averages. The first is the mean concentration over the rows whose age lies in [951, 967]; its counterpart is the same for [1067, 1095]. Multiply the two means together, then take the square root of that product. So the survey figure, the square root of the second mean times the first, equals 36.2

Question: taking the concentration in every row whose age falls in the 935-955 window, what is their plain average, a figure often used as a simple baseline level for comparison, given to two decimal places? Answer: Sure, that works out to 34.70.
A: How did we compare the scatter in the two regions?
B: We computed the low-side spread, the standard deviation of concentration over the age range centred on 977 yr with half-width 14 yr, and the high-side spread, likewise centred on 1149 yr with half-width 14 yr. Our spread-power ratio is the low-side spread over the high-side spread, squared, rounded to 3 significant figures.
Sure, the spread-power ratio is 157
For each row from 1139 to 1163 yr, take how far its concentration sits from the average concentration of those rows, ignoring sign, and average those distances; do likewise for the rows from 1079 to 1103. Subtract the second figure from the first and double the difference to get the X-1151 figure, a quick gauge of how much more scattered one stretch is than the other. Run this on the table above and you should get -3.3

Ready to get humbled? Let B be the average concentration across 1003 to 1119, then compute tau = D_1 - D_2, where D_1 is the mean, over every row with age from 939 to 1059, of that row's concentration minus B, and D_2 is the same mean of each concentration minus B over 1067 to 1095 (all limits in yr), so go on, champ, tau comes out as -2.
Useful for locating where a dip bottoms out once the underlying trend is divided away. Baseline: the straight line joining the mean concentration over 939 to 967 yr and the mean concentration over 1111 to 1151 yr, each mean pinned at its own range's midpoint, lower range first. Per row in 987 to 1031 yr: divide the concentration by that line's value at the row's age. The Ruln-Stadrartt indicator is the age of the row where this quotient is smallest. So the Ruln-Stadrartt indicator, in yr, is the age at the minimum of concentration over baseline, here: 1029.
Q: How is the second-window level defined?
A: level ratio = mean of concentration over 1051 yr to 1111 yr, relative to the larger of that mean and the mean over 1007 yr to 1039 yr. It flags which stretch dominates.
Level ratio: 1.00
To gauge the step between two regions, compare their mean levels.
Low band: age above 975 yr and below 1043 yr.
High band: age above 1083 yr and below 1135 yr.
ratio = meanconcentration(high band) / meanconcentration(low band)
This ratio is 0.99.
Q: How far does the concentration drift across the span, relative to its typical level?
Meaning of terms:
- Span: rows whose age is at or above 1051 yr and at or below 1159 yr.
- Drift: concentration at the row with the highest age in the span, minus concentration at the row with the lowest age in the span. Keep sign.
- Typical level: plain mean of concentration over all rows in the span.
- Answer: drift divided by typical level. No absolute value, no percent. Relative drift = 0.12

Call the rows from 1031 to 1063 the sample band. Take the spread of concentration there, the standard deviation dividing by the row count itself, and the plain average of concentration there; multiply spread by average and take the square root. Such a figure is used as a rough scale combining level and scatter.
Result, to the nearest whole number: 12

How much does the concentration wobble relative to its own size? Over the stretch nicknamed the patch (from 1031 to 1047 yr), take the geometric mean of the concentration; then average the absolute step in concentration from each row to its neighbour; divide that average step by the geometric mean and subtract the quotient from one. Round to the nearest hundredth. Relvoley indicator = 0.85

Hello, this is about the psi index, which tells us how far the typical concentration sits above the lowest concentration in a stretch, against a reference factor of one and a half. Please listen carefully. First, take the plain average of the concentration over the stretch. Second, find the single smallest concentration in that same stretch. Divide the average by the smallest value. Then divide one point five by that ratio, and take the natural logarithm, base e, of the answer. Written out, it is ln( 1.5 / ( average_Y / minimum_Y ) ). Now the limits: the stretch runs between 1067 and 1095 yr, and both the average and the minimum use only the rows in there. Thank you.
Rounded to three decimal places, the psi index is 0.354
